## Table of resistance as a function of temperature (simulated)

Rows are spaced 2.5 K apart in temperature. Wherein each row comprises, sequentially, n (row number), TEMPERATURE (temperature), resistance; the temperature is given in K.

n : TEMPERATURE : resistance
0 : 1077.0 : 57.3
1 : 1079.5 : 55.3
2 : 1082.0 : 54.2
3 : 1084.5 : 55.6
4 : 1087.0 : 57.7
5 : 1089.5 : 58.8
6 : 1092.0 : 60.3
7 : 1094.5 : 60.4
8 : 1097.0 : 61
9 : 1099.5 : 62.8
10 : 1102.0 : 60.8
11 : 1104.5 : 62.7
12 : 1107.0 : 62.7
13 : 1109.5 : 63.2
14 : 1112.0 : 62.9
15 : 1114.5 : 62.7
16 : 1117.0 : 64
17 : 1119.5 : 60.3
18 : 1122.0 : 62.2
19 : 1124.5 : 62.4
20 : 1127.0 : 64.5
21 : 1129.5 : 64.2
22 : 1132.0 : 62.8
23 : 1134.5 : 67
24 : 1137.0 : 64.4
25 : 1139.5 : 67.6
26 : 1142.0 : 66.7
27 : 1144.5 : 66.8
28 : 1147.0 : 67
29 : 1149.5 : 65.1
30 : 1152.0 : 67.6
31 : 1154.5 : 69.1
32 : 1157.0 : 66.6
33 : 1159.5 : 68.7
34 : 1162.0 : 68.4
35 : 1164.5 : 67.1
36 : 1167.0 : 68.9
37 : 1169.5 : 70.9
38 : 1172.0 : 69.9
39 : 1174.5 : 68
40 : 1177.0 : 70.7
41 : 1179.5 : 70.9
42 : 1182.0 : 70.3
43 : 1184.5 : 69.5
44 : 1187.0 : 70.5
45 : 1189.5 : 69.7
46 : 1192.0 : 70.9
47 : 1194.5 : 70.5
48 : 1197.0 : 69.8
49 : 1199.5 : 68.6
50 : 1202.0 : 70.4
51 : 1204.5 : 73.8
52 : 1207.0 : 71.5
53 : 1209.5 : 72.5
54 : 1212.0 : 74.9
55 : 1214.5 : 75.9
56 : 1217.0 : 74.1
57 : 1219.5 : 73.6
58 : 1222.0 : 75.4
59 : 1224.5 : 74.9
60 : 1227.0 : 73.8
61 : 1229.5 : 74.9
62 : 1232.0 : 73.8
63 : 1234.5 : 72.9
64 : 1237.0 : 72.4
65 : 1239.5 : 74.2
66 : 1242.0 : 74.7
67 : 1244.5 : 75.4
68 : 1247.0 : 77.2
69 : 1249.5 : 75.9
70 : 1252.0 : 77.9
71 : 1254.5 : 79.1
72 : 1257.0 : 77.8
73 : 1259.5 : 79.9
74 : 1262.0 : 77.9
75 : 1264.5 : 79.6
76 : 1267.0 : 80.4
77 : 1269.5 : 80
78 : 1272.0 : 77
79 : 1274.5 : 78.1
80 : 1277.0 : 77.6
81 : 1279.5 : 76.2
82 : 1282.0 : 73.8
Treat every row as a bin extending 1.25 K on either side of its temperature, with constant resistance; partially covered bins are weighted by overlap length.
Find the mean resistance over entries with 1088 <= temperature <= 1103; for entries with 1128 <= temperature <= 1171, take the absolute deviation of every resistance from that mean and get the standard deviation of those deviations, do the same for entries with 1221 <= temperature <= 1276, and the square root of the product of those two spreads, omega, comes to 2.2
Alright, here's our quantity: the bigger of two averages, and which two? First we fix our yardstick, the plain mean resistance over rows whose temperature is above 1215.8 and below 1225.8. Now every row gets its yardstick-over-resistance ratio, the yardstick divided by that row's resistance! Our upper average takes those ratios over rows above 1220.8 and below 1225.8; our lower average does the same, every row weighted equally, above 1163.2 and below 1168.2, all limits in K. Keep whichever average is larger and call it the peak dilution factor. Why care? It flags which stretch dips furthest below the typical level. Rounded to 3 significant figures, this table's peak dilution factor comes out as 1.10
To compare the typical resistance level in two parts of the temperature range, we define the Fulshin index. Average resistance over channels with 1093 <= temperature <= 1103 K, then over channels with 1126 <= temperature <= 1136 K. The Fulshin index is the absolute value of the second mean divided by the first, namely 1.06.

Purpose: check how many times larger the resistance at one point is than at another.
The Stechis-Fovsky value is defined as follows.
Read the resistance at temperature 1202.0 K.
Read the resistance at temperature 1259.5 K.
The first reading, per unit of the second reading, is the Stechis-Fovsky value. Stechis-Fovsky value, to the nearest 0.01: 0.88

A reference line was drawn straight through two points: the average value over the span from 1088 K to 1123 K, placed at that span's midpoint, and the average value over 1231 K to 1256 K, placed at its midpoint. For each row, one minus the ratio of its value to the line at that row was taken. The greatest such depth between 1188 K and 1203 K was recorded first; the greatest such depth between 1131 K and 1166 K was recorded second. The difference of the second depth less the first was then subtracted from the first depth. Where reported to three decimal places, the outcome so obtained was 0.044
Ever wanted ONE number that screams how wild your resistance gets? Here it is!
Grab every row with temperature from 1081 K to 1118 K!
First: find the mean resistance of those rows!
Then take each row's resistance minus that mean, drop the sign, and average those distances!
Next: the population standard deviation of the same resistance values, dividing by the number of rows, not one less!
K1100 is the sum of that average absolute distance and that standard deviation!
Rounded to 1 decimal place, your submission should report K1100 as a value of 5.1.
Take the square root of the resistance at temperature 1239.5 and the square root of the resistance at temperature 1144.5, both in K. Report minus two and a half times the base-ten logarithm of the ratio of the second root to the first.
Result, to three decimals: 0.057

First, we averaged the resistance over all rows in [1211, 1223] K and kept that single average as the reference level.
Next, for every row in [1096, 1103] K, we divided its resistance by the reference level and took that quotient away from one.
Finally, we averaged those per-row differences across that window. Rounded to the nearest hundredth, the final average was 0.18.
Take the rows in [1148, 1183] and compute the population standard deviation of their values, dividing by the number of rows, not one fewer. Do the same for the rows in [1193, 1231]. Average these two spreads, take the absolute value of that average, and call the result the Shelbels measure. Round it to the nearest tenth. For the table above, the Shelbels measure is 1.9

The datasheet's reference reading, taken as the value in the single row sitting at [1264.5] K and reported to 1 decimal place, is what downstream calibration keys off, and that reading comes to 79.6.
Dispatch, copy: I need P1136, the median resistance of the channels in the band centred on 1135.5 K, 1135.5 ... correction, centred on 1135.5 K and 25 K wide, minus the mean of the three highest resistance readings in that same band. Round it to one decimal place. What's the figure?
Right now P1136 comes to -1.6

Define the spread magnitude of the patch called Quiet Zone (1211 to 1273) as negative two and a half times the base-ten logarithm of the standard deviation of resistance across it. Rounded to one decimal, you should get -0.9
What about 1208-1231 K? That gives 0.0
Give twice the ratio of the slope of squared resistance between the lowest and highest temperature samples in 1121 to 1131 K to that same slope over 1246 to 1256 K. 1.7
